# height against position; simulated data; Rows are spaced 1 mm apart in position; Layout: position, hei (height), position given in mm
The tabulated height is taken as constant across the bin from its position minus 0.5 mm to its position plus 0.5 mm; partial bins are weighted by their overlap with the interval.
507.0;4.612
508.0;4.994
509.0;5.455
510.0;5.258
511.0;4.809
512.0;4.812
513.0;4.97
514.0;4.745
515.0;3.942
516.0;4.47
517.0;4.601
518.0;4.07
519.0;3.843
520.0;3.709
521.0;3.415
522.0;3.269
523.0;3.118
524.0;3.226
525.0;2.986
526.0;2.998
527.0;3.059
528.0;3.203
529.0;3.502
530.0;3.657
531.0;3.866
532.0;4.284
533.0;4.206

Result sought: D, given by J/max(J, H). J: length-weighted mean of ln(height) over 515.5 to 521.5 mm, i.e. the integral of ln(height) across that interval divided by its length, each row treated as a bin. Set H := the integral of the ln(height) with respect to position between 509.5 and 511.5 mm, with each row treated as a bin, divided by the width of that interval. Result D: 0.9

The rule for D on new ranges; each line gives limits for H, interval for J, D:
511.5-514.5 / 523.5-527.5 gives 0.7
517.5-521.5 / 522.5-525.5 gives 0.9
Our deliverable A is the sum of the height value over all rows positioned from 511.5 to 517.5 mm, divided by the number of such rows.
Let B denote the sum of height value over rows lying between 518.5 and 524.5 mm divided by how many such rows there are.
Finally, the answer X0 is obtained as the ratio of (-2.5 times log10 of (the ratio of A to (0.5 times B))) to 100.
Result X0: -0.011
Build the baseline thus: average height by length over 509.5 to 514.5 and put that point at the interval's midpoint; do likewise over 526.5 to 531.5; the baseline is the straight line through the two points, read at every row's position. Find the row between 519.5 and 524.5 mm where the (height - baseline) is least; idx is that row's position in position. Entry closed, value 523.0 mm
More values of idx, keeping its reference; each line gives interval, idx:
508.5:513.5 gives 511.0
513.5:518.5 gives 515.0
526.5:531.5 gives 527.0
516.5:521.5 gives 521.0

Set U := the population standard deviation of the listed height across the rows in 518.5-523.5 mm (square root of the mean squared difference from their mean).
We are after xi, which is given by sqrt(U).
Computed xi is 0.52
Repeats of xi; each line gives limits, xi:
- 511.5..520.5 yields 0.66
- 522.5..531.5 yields 0.54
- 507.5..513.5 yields 0.48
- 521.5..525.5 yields 0.33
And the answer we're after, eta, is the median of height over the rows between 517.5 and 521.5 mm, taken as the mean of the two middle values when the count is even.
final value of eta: 3.8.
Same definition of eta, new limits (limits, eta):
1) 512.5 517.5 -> 4.6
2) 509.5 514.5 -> 4.8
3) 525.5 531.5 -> 3.4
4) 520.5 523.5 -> 3.3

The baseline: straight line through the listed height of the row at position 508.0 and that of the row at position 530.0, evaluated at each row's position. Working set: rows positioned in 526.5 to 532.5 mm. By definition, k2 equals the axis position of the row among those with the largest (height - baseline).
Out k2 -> 532.0 mm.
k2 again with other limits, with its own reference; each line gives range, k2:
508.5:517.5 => 509.0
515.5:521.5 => 517.0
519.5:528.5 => 520.0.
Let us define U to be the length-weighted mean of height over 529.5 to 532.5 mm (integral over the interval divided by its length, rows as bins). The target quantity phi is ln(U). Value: 1.4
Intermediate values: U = 3.9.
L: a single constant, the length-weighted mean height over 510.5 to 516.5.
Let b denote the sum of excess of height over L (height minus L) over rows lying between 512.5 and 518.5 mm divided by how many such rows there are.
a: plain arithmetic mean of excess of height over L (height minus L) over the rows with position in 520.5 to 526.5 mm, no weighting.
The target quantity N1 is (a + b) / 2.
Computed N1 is -0.81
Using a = -1.46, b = -0.2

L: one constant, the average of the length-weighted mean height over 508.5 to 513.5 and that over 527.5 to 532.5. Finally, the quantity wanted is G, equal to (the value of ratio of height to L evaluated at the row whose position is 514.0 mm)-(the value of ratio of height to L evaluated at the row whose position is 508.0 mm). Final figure -0.1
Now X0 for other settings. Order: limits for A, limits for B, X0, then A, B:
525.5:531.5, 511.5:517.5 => -0.004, 3.38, 4.6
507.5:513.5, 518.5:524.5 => -0.012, 5.05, 3.4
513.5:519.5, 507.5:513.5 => -0.006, 4.28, 5.0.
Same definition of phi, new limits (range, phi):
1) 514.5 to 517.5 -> 1.5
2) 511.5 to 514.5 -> 1.6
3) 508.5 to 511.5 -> 1.6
